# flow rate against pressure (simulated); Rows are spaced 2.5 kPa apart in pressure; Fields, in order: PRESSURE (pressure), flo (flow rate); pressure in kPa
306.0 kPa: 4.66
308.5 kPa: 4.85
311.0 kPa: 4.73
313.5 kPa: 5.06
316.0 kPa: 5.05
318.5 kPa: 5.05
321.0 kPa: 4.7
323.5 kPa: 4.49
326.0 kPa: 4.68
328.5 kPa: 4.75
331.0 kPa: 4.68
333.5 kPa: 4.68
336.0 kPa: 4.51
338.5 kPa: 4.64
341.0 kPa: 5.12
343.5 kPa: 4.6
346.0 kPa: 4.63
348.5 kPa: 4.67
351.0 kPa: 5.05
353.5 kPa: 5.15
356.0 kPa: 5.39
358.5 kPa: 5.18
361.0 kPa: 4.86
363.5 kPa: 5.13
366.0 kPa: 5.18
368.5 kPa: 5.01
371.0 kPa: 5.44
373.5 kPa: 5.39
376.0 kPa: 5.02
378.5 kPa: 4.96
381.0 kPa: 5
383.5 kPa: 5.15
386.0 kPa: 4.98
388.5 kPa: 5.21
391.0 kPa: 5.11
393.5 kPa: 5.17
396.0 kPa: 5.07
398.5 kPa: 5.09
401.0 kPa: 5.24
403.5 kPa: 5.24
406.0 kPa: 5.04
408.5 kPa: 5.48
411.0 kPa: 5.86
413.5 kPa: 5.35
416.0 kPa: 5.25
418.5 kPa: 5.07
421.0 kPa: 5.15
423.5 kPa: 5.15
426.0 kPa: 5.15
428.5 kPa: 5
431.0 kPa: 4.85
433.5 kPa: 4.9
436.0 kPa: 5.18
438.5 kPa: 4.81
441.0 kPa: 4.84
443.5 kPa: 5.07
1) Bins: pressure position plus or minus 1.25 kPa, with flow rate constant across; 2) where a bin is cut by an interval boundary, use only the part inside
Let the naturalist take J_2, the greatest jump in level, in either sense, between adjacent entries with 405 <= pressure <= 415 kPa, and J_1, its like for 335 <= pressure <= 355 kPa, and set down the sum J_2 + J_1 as 1.0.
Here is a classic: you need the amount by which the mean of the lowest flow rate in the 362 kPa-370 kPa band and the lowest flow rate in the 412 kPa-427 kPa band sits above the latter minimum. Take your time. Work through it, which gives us -0.03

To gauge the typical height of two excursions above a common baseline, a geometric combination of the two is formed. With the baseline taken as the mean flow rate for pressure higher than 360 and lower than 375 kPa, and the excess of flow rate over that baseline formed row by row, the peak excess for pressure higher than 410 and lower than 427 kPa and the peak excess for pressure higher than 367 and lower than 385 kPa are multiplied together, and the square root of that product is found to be 0.43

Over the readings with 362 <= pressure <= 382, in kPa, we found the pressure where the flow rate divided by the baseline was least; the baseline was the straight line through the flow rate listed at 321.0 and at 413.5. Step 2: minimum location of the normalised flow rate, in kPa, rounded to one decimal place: 378.5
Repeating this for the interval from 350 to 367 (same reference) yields 361.0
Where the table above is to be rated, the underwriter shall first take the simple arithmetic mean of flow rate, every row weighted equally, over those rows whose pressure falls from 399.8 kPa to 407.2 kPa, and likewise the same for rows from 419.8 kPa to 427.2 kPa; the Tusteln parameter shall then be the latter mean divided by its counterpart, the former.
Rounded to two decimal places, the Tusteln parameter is 1.00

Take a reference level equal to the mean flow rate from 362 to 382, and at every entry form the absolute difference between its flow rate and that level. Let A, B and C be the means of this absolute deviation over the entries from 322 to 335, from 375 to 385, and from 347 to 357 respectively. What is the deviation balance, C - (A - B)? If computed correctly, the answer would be -0.2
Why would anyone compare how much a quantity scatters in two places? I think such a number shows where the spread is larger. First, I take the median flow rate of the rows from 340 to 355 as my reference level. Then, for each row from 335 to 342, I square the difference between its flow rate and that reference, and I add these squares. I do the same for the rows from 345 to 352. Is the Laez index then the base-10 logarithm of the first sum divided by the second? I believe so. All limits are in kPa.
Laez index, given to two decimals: 0.28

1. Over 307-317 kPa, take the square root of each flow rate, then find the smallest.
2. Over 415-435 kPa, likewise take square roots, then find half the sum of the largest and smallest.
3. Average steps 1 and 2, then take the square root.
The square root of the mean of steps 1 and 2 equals 1.487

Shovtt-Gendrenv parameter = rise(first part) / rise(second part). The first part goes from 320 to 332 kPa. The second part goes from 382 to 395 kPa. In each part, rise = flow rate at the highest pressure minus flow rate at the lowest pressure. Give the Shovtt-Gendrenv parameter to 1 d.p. -1.0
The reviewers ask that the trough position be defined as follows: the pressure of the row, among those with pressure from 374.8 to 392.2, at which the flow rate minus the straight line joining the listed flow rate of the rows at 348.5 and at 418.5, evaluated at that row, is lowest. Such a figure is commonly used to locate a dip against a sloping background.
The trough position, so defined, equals 386.0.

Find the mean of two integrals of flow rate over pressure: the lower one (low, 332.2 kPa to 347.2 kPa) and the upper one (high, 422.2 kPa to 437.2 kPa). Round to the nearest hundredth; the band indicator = 73.01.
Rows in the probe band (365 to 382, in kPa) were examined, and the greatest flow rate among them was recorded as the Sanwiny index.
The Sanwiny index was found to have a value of 5.44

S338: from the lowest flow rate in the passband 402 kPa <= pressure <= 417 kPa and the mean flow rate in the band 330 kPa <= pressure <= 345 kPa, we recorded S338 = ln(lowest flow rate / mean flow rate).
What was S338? 0.07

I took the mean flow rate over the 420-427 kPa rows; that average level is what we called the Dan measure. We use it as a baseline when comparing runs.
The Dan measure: 5.15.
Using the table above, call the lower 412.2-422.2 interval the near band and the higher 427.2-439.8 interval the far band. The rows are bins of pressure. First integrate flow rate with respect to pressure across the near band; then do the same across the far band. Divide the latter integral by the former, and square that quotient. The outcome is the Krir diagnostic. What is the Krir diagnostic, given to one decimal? 1.4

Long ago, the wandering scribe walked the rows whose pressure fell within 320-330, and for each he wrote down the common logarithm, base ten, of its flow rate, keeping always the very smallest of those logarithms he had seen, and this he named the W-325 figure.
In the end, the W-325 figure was 0.652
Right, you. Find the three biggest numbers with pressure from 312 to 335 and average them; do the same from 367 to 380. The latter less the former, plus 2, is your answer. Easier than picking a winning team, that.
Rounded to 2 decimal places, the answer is 2.23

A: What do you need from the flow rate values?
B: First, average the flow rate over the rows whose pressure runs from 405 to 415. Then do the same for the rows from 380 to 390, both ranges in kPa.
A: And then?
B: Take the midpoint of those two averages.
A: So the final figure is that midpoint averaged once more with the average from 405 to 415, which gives 5.35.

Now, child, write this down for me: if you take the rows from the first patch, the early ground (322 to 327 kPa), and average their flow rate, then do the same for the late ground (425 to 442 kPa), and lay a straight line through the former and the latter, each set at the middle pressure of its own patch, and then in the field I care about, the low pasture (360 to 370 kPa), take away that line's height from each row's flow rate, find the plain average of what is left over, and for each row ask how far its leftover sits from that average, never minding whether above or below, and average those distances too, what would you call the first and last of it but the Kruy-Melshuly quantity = 0.11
